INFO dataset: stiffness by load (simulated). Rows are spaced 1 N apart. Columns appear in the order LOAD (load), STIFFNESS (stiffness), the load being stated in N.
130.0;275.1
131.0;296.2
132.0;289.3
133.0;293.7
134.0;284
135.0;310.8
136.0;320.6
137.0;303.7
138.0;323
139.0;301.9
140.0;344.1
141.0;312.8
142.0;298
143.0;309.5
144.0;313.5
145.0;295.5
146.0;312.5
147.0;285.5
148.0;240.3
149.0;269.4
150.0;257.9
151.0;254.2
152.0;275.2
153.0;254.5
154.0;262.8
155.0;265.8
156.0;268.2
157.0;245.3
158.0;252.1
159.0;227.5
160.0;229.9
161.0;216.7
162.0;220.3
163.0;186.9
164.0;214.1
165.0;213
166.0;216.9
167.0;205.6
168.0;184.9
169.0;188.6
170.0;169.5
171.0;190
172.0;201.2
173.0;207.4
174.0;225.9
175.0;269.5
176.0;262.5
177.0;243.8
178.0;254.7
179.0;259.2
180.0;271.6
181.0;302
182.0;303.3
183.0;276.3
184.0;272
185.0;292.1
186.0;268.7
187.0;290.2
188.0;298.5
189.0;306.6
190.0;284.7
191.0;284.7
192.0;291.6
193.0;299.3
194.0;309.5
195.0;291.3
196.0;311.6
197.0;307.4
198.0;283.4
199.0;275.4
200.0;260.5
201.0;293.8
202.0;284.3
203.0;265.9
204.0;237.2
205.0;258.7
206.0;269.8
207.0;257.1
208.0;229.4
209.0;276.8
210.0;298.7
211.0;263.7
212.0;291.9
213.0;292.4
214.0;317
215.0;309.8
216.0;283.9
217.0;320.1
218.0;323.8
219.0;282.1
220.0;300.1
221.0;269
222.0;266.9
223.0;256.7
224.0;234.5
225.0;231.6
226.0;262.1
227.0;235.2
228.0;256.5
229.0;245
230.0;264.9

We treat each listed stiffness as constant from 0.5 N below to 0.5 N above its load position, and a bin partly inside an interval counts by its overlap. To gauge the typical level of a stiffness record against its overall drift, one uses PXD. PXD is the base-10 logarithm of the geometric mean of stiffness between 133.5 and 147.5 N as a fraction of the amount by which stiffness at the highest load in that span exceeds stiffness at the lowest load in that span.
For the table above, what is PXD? 2.3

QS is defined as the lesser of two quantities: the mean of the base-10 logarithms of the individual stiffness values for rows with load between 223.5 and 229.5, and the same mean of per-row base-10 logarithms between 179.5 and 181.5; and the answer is 2.39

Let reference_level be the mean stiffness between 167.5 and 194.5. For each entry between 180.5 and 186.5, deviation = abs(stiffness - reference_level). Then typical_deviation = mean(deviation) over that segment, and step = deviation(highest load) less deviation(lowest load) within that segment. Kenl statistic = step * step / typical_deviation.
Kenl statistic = 42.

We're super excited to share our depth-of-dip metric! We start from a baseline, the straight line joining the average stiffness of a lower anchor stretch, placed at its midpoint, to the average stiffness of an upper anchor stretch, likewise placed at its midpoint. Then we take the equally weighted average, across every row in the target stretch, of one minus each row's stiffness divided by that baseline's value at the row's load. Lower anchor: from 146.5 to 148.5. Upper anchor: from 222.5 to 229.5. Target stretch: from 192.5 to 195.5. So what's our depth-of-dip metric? -0.19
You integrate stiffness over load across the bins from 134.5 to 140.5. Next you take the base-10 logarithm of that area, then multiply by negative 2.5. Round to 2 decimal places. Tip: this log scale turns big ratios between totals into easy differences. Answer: -8.20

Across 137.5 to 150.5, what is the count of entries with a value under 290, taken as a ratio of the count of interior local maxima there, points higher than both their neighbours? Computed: 1.0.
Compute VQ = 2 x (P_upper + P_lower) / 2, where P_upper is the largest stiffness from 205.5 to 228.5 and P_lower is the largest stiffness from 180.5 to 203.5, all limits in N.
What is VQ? 635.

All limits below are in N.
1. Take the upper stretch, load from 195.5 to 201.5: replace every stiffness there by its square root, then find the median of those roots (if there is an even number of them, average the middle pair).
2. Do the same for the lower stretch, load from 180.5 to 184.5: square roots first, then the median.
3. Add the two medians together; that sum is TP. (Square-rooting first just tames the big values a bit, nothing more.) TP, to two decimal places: 33.99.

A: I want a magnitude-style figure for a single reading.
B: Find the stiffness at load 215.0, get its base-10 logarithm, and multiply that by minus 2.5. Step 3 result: -6.23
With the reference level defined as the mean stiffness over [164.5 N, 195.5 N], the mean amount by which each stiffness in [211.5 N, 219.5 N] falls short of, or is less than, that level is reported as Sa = -47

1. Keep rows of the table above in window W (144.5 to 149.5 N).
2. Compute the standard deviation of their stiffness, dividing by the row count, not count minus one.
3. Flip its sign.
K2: -24.5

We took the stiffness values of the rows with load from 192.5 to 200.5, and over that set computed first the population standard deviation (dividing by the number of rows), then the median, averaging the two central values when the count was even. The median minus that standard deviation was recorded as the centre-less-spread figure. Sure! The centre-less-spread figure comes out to 278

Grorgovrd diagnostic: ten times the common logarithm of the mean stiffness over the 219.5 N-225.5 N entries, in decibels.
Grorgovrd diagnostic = 24.1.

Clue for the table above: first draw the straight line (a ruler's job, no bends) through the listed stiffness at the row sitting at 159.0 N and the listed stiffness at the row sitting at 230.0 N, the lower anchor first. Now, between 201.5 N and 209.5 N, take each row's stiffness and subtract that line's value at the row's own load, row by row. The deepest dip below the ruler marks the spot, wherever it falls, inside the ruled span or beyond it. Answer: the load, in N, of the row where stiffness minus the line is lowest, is 208.0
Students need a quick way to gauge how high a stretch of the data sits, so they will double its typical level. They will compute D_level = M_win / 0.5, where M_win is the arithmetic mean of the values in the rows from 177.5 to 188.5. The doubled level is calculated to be 562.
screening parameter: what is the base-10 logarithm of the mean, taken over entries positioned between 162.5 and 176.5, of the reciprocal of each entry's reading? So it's -2.31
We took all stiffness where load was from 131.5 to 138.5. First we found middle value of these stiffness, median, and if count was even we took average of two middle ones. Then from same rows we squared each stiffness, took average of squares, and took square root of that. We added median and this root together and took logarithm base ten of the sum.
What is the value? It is 2.78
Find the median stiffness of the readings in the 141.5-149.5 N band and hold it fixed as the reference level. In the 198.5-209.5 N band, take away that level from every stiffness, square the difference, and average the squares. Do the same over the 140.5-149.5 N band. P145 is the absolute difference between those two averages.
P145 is 817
